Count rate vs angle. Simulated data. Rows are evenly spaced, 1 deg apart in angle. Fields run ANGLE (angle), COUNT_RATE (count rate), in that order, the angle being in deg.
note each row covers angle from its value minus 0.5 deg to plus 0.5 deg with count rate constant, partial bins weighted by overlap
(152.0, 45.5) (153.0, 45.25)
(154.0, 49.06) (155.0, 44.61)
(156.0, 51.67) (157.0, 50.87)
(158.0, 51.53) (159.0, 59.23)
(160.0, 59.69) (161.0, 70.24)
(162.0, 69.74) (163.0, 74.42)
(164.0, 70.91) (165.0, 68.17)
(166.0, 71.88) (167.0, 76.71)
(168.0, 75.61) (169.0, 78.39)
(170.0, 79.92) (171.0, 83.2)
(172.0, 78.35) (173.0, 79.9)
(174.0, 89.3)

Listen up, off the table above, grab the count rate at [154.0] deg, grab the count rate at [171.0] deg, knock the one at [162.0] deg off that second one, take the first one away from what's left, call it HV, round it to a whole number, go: -36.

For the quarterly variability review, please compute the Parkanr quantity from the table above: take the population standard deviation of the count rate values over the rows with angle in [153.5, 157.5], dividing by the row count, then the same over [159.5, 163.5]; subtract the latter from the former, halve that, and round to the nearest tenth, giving -1.3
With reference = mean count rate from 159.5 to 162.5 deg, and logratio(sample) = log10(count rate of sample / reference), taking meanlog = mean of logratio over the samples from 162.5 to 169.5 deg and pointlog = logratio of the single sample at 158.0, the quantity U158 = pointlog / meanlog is -2.5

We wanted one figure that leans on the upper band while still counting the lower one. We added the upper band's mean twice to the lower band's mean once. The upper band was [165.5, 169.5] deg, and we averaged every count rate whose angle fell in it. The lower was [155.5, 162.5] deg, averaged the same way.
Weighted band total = 210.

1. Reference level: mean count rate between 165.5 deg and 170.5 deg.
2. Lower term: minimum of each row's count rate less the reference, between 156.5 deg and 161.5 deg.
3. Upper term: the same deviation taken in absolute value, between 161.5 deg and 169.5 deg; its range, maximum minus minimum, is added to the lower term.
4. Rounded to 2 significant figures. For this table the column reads -18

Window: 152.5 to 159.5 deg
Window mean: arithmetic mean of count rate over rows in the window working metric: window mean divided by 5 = 10.1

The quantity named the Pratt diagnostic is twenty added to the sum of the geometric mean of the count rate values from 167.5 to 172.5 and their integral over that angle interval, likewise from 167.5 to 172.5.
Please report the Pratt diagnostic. 495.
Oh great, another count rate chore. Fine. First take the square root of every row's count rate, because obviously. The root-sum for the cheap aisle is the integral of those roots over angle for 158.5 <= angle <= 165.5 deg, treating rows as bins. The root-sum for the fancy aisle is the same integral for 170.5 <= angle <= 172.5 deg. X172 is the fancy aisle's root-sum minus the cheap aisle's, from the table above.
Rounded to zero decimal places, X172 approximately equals -39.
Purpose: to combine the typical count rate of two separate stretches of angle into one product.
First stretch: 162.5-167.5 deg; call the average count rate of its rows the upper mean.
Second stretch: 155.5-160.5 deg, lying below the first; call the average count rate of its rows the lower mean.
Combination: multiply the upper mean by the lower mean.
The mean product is 3954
